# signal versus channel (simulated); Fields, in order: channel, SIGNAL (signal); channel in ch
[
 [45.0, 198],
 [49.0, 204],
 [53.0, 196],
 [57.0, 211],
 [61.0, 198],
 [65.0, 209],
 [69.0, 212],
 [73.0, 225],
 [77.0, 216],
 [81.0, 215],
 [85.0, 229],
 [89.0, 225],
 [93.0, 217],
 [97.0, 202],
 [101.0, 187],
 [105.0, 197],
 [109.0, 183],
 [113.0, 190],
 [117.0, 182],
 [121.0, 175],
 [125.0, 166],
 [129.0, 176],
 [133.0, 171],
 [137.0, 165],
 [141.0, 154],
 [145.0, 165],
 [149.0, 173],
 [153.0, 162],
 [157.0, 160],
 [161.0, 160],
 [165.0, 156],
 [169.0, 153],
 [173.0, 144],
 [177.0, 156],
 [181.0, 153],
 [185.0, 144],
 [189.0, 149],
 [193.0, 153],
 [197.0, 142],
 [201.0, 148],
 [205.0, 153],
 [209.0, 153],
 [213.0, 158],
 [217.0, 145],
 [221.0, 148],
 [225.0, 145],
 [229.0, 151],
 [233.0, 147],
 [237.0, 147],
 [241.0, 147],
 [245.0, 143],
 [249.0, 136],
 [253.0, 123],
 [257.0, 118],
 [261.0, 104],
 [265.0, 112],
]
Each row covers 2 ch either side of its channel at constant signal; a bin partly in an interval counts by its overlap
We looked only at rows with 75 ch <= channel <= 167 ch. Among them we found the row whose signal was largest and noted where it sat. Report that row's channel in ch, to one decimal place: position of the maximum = 85.0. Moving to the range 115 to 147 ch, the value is 117.0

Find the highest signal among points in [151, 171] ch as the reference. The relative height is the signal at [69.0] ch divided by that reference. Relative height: 1.3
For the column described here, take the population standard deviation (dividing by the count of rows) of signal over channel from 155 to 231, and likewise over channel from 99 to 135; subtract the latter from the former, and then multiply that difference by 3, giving -11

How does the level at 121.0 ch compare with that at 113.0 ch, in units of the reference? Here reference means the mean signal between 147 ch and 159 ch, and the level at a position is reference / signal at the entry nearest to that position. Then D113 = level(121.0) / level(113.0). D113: 1.09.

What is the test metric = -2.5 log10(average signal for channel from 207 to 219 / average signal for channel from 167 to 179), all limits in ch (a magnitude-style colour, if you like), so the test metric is 0.0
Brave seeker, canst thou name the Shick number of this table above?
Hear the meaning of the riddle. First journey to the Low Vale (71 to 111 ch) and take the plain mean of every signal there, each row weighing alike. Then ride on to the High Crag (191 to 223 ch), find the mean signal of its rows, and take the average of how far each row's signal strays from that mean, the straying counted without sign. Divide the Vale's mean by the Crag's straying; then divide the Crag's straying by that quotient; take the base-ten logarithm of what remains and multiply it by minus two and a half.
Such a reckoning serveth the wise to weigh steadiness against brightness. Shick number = 2.7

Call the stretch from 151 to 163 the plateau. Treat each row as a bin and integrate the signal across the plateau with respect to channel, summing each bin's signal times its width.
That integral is 1928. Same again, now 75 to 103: 5964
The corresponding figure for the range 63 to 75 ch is 2584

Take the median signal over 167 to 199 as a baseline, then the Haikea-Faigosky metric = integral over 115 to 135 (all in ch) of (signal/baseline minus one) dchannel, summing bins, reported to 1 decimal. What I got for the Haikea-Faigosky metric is 3.0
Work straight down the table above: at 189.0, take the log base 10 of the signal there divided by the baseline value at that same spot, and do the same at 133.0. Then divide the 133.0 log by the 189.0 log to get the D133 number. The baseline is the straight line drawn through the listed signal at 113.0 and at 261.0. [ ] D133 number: -2.0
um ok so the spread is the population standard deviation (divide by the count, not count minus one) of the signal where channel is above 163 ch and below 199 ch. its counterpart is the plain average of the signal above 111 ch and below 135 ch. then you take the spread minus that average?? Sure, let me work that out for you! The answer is -172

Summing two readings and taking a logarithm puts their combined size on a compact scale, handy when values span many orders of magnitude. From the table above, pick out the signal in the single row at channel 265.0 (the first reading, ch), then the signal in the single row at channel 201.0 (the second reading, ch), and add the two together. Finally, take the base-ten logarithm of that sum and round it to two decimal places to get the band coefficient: 2.41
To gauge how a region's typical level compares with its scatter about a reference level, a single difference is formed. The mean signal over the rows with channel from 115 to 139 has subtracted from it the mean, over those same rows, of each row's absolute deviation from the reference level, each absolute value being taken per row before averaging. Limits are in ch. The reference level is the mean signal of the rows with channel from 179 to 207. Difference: 149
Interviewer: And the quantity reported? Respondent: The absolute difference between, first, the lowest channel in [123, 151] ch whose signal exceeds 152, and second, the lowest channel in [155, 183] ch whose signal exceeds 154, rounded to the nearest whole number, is 32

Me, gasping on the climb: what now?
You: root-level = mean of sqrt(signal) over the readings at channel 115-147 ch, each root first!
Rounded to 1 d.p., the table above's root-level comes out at 13.0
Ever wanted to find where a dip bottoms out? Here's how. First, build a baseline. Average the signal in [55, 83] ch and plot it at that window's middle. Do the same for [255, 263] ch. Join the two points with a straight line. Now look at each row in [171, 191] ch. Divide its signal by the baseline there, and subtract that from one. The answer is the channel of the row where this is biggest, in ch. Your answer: 173.0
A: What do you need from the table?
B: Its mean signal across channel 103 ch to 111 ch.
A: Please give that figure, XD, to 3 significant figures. 190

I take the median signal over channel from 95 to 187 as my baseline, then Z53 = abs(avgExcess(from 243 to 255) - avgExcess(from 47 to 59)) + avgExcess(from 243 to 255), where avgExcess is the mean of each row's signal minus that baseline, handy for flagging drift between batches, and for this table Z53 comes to 39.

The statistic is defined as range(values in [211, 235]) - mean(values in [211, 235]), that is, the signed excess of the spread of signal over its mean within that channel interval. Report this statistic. -136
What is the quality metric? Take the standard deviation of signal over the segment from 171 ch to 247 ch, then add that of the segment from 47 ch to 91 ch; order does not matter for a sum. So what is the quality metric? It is 15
